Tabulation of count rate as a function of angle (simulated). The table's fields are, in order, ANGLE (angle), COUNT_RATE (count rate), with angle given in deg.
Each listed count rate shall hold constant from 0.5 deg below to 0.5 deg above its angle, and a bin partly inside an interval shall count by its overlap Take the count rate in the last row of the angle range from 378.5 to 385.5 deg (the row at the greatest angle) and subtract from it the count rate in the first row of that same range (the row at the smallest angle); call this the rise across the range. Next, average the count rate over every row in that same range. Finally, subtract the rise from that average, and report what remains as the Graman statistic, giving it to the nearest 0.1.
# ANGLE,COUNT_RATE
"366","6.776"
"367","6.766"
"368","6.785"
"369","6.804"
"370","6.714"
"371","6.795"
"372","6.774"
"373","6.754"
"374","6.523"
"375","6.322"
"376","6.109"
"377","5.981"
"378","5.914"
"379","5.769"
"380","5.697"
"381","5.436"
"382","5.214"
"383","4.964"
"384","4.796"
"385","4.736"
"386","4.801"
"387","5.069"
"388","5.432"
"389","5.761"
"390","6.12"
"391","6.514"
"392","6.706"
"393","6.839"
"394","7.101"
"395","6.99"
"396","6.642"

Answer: 6.3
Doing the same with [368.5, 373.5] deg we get 6.8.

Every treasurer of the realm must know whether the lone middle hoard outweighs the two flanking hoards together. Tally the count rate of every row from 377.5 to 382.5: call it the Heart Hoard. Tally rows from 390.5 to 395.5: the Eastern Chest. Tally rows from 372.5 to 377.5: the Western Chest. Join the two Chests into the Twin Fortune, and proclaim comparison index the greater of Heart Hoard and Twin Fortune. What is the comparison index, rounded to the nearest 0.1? 65.8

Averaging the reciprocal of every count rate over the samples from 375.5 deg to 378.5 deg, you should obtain 0.167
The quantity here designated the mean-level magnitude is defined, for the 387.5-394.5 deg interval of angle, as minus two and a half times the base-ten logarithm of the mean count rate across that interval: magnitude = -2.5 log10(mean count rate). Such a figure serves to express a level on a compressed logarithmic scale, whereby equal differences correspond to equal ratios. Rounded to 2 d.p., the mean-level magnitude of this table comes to -2.01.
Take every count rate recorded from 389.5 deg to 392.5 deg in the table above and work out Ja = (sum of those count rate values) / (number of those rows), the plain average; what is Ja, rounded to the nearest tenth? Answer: 6.4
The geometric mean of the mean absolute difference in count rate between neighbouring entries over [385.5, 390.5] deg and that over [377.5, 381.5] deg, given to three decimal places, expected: 0.229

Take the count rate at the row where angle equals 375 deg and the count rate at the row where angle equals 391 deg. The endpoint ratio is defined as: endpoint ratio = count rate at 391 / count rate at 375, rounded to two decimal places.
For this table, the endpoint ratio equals 1.03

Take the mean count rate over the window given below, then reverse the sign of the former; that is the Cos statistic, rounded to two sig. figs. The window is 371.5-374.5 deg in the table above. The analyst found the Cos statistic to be -6.7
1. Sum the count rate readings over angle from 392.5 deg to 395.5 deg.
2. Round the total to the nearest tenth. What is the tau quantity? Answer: 20.9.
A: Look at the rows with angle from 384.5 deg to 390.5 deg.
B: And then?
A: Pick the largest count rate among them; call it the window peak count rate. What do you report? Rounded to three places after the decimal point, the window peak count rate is 6.120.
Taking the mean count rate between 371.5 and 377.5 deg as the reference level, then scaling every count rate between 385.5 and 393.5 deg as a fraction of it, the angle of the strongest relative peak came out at 393 deg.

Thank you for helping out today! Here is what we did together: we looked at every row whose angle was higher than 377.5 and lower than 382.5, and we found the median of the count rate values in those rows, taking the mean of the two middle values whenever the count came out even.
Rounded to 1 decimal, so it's 5.7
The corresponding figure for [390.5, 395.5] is 6.8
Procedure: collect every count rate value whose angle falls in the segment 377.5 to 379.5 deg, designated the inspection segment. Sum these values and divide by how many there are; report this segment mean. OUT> 5.84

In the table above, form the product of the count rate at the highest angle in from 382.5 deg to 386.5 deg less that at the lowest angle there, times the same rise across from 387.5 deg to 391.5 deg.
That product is -0.18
